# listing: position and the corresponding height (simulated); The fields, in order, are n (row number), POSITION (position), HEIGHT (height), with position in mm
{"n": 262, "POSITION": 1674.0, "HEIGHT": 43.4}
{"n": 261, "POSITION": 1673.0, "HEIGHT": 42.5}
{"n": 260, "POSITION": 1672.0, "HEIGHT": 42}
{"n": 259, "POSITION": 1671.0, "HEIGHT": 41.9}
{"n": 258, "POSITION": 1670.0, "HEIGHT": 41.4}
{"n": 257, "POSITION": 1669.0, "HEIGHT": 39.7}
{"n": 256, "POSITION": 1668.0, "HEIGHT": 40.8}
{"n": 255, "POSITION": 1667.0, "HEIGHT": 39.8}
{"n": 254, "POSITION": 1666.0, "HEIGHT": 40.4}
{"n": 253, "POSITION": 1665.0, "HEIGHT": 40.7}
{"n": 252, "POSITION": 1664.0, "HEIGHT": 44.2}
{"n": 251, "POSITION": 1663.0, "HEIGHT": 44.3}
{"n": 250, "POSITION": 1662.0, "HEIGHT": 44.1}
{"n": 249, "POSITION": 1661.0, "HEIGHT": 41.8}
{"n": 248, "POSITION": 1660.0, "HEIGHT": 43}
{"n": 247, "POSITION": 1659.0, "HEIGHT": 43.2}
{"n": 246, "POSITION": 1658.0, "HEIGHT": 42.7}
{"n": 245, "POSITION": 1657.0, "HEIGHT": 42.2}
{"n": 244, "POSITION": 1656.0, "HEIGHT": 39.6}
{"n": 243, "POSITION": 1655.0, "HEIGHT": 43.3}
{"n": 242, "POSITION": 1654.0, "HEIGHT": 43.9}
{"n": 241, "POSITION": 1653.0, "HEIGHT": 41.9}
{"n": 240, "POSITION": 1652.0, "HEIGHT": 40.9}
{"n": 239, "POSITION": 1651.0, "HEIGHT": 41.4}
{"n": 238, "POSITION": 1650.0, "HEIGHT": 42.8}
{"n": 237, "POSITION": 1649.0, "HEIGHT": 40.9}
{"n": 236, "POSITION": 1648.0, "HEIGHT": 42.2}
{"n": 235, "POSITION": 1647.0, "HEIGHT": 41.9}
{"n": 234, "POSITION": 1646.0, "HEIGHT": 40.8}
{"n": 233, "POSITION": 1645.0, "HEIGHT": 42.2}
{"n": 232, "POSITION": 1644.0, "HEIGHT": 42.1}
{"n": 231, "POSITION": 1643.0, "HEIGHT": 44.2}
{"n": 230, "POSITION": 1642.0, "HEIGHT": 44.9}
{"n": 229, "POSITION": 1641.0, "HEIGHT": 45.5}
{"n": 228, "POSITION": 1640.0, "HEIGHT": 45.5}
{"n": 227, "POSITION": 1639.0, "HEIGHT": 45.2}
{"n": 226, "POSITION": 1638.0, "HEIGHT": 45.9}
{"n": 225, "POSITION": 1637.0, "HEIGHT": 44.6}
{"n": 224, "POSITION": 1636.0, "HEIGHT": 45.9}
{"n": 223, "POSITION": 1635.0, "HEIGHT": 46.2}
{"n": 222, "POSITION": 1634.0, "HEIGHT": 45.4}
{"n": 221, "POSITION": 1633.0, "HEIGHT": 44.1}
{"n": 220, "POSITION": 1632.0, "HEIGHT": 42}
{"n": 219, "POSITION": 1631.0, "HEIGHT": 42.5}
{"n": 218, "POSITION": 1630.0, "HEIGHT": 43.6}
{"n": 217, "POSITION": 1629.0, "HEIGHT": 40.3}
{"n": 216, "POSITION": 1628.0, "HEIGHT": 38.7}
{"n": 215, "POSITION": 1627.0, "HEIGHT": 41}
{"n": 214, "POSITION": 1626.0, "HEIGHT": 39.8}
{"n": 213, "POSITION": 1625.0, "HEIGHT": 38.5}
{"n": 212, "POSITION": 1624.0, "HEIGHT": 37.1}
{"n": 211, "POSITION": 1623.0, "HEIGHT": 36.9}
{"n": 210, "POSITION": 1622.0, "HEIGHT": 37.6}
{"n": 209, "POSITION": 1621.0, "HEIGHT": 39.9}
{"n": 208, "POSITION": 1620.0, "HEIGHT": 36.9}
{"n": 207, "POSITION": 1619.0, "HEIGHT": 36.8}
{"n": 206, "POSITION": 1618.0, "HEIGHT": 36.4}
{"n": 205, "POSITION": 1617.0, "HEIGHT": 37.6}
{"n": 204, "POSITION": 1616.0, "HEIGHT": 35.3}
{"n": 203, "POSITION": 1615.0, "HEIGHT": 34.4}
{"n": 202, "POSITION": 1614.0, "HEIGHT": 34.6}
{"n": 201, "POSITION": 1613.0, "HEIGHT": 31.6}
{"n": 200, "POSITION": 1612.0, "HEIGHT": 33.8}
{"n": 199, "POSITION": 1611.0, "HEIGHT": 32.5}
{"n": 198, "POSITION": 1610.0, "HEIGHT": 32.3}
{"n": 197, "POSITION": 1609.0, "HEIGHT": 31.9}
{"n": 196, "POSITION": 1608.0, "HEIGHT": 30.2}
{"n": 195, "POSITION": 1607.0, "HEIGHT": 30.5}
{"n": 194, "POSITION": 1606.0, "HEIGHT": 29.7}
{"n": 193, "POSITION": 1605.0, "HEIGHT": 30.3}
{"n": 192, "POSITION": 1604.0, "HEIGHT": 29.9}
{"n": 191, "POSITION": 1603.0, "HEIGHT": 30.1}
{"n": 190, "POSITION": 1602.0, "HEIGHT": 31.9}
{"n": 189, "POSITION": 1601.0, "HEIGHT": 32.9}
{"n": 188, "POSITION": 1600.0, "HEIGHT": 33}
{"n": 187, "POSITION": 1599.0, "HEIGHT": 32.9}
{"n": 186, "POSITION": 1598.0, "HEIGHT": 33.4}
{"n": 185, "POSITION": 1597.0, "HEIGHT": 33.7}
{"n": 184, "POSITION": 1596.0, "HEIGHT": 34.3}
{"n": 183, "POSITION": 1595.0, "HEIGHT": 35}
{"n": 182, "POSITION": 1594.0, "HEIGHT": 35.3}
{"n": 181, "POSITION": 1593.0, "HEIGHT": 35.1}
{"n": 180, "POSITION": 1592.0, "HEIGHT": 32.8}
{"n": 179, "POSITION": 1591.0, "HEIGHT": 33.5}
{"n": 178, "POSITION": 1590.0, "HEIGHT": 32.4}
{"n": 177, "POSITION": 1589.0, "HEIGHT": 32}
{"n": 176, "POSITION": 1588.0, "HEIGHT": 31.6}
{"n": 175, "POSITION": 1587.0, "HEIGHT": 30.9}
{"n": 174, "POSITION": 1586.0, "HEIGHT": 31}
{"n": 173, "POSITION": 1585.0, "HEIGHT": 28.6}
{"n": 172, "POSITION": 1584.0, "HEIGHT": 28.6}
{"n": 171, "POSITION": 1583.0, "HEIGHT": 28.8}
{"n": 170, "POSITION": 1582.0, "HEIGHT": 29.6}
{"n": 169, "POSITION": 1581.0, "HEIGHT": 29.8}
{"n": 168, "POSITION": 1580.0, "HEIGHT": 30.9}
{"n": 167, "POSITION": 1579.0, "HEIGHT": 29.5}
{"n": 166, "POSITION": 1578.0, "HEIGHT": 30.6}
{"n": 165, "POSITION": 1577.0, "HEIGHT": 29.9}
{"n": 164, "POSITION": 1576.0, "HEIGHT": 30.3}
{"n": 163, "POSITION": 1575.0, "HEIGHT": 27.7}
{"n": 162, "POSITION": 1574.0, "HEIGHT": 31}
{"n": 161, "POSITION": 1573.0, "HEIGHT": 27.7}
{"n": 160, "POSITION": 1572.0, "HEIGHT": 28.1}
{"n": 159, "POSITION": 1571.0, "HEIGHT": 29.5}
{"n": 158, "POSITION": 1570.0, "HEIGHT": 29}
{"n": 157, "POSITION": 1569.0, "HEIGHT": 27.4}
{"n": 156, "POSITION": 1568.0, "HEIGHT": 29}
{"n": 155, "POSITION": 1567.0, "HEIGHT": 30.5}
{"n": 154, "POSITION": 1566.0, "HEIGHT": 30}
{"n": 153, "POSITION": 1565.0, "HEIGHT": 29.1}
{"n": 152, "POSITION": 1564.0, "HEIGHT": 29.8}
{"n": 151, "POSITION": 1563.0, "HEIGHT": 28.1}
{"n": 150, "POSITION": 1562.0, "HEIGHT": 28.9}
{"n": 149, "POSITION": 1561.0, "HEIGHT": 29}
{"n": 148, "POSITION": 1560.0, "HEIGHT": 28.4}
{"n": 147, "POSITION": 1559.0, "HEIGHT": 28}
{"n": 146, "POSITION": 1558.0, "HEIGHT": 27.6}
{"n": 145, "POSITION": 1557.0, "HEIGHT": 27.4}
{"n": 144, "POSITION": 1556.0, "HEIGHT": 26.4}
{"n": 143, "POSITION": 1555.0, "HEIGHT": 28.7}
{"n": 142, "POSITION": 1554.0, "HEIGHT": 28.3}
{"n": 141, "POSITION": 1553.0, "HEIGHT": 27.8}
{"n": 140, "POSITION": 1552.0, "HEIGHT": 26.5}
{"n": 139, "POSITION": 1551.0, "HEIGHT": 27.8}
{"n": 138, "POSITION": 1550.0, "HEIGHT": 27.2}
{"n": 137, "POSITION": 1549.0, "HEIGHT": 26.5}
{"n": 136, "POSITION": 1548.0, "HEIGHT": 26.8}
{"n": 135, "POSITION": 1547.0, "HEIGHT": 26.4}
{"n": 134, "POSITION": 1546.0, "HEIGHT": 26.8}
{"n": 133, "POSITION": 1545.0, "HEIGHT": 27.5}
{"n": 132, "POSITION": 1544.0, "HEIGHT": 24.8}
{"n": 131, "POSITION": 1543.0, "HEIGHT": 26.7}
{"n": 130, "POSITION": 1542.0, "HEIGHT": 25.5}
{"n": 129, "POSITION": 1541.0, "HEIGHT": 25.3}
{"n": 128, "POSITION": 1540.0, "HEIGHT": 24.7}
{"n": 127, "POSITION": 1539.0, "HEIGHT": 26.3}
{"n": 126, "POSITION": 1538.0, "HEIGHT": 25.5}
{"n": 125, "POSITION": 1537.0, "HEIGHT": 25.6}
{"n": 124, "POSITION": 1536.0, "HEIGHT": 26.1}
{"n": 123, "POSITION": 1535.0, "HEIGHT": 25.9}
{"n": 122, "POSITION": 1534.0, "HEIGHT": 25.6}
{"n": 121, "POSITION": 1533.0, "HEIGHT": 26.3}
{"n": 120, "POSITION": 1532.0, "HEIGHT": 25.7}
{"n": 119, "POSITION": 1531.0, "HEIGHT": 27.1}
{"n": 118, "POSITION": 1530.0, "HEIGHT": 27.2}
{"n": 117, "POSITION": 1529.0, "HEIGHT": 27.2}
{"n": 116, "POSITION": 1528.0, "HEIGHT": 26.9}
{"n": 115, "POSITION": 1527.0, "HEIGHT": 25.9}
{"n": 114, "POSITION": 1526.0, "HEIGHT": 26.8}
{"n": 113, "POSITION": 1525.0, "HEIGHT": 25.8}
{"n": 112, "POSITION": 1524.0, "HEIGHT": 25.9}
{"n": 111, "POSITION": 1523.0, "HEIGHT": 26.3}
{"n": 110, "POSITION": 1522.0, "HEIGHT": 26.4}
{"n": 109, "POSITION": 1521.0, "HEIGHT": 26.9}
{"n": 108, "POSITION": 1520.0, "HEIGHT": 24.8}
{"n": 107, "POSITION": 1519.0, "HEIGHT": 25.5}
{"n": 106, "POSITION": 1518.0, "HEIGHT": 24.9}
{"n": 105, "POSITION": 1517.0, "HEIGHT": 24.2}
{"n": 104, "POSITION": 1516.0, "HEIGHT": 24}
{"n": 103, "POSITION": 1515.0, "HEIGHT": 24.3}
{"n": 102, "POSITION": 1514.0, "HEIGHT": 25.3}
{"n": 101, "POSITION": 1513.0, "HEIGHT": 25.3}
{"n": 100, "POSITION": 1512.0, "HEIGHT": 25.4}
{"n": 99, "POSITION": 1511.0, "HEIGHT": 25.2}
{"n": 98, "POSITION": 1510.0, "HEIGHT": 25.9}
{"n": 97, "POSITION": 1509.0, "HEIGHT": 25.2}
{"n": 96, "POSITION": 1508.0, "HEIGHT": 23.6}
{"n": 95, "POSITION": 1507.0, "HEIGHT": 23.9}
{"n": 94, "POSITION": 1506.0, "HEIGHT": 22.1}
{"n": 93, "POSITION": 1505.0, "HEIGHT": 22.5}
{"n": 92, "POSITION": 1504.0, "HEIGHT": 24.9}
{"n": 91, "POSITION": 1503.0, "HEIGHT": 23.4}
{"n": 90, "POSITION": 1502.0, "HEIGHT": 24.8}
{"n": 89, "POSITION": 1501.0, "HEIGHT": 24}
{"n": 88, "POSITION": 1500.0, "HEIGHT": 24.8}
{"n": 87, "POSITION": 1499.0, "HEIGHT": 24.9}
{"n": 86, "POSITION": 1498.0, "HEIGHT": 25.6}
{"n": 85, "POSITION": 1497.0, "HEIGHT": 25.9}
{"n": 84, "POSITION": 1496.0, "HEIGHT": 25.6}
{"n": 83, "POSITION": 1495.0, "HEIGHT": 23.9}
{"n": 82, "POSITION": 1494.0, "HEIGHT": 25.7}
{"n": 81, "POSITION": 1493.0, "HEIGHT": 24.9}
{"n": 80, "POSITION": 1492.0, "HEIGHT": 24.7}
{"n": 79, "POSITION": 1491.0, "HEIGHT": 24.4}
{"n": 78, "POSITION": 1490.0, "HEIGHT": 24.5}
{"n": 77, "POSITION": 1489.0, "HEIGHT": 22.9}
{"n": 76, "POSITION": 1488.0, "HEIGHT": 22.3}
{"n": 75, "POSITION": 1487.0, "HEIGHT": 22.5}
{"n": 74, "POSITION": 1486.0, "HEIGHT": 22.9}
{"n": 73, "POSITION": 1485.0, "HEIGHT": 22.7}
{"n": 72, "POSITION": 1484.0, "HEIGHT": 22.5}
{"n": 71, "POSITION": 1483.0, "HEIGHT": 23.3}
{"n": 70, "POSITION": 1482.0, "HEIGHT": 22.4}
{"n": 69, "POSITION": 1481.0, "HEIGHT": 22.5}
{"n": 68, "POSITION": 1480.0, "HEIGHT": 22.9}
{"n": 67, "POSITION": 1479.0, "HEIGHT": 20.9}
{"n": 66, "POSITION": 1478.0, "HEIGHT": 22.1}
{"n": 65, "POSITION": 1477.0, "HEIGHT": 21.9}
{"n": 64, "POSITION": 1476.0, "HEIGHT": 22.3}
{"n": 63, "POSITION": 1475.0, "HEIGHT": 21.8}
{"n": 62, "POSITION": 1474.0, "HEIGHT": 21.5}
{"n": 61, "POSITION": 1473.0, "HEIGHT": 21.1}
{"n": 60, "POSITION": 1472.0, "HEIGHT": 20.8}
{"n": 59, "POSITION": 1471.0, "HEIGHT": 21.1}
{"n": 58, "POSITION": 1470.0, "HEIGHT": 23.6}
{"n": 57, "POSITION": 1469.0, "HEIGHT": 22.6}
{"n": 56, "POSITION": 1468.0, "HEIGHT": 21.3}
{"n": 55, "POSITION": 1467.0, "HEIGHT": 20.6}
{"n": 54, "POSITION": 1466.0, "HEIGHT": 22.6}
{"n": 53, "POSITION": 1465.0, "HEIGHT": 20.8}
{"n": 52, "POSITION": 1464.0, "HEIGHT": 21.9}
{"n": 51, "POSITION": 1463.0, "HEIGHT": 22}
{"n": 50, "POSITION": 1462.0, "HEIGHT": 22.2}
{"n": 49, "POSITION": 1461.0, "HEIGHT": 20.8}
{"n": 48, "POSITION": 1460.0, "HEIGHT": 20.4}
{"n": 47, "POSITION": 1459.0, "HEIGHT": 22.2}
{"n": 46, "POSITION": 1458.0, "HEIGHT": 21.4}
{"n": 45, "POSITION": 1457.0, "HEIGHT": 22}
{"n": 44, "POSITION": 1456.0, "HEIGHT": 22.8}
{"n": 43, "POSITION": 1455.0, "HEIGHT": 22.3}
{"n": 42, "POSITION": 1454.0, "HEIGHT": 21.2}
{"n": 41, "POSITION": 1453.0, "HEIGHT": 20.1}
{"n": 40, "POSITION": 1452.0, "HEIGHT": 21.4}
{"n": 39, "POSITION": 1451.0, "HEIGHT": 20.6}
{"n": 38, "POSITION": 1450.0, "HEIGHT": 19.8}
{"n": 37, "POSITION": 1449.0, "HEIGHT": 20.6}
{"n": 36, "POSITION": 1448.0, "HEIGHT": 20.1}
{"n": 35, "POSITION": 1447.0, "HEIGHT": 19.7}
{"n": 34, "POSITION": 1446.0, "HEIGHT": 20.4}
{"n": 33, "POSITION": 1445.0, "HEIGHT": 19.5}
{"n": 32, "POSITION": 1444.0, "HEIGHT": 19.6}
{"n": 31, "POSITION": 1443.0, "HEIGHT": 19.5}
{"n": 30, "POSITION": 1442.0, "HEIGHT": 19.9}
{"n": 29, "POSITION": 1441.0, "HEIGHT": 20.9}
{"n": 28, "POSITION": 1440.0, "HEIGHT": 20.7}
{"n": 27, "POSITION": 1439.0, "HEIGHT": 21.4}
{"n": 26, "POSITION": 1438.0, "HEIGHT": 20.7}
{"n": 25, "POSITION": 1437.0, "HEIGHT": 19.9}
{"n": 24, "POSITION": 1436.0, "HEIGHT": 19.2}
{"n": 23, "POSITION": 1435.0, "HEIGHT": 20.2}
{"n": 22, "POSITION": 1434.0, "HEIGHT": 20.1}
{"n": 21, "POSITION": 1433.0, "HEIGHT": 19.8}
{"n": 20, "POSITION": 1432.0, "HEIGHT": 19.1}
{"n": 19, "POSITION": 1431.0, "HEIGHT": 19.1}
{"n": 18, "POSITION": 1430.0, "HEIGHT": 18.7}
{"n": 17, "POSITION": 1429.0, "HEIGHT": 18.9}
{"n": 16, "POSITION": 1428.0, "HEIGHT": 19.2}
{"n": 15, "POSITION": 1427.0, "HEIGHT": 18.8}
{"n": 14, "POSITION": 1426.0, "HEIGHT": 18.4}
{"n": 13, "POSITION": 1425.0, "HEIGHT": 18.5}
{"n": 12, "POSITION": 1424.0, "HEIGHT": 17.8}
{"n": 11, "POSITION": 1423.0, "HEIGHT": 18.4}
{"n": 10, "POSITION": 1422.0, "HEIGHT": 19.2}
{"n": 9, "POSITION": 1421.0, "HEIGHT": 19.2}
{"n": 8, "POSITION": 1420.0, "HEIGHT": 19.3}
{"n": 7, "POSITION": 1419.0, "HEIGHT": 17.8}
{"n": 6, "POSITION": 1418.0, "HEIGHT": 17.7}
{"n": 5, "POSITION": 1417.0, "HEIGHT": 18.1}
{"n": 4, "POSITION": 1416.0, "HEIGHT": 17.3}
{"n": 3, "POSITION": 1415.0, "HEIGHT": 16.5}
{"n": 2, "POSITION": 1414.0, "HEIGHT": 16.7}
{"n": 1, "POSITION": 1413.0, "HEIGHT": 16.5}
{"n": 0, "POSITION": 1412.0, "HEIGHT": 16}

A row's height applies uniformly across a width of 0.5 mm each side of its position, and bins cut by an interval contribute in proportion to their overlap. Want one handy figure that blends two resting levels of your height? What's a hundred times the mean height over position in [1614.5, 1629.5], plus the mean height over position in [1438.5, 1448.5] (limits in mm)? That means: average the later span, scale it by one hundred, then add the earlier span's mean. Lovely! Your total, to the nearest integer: 3802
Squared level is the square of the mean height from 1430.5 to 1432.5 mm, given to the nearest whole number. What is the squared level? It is 365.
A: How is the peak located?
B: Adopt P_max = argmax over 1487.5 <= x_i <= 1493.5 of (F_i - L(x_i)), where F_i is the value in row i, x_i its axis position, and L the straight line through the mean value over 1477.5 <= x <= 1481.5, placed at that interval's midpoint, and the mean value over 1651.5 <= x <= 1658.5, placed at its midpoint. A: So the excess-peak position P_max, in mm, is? 1493.0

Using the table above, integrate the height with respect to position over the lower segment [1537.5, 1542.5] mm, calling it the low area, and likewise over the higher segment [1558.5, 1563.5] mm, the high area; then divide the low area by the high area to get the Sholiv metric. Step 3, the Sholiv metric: 0.9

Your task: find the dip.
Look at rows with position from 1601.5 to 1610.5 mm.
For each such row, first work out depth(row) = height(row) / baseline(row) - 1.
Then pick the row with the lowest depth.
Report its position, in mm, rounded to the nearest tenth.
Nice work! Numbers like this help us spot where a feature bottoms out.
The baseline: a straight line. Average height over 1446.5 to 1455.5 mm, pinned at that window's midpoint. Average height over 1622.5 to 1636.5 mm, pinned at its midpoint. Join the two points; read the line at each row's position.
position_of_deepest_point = 1606.0 mm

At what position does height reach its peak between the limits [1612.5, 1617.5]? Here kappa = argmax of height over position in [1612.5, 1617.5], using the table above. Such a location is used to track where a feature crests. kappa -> 1617.0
